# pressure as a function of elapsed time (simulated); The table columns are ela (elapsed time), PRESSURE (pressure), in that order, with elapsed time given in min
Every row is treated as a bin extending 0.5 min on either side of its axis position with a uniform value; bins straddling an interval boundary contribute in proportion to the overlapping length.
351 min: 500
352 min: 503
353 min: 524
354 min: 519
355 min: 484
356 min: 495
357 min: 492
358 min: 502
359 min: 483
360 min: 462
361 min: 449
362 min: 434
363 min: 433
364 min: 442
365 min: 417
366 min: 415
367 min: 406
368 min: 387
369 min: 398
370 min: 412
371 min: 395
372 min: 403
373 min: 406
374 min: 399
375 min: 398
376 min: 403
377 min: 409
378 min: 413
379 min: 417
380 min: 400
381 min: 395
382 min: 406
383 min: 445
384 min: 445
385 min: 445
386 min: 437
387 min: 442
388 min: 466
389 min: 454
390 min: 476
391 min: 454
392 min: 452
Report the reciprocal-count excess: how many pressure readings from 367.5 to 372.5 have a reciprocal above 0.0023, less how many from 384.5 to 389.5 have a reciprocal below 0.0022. 4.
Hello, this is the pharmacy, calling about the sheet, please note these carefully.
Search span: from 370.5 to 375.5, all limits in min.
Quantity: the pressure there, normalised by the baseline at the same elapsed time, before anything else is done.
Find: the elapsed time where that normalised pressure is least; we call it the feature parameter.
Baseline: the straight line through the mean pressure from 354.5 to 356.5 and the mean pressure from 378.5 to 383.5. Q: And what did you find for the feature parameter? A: 371 min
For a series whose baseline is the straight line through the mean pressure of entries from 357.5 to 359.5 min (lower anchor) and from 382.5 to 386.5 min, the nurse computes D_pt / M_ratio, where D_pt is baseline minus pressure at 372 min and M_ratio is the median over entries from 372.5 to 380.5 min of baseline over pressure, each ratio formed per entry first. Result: 56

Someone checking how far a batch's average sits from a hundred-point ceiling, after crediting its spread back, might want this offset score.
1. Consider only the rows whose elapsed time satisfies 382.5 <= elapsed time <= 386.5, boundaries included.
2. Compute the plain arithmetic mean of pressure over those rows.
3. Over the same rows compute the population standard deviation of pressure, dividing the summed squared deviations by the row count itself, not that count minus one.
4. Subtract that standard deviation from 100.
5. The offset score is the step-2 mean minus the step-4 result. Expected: 346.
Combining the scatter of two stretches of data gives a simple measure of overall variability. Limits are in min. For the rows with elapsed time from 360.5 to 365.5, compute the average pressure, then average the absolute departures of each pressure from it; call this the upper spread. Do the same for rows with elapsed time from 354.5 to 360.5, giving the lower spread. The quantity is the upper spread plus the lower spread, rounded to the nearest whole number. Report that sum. 18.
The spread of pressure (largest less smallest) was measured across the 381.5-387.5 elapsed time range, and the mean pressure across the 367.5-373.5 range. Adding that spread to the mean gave 439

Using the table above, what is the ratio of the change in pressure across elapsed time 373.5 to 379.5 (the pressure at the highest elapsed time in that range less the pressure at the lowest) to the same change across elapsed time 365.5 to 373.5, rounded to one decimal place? -2.0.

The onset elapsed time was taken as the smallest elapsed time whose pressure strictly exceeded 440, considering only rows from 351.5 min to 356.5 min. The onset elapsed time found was 352 min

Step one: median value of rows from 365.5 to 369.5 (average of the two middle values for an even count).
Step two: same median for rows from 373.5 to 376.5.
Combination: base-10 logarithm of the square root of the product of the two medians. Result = 2.60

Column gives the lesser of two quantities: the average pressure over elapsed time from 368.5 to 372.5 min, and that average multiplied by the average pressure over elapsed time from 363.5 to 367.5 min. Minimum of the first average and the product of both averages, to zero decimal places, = 402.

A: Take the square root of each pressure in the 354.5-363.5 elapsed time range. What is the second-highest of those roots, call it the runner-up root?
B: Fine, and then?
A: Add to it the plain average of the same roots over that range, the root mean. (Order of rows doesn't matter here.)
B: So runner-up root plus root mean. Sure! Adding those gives 43.9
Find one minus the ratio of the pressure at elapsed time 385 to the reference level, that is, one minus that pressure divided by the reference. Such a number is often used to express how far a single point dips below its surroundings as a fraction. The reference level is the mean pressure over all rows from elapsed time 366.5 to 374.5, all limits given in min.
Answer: -0.110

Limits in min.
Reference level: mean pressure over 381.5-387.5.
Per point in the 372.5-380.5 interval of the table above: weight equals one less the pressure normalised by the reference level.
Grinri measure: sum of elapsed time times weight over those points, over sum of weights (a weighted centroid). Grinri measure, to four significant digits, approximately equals 376.3 min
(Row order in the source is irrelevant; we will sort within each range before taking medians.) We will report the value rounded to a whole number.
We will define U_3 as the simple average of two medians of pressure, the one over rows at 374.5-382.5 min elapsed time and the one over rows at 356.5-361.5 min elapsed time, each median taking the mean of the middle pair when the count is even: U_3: 444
